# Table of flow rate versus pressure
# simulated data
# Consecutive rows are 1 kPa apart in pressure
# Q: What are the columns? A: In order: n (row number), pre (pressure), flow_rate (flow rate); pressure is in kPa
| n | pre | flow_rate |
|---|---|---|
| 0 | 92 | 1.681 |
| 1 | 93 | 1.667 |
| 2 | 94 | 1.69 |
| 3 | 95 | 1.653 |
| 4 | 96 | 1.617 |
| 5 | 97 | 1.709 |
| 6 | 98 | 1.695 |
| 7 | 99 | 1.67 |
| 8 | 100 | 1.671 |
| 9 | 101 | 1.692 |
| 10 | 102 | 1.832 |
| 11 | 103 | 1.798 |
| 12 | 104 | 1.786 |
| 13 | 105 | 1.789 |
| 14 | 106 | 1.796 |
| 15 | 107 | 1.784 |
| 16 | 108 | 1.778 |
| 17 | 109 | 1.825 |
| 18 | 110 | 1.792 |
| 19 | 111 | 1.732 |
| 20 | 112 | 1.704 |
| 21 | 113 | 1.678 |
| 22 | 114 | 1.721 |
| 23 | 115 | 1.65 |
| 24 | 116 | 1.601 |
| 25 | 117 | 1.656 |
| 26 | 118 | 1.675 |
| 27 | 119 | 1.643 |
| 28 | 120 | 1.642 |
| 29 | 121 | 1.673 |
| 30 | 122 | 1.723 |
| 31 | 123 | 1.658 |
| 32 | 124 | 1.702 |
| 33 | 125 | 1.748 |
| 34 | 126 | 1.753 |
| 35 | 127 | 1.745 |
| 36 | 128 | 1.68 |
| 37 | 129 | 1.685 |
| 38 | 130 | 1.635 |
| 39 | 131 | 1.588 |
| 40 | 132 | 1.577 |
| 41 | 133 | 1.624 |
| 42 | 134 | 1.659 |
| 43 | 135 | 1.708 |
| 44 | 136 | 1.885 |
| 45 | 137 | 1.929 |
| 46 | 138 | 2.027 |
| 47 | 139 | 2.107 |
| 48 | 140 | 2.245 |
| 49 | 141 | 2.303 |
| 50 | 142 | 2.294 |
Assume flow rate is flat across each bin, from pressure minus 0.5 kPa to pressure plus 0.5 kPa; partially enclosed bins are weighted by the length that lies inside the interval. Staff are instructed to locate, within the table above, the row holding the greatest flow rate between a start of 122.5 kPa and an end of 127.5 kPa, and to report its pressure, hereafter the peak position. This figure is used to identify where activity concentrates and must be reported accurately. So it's 126 kPa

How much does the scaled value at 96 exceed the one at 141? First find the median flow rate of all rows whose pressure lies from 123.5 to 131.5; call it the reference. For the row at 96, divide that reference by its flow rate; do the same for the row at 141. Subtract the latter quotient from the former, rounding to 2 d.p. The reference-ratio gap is 0.31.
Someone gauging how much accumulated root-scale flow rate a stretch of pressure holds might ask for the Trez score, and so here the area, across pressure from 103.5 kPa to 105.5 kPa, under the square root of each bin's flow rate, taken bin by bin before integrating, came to 2.67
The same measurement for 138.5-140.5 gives 2.95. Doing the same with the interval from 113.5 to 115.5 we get 2.60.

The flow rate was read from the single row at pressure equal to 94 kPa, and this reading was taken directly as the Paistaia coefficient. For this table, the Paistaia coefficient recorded 1.69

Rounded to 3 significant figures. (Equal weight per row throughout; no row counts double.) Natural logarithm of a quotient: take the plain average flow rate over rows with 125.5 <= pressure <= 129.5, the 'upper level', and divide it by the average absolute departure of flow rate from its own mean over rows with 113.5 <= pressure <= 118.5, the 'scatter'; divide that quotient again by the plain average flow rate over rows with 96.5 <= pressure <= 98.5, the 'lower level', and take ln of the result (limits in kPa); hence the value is 3.52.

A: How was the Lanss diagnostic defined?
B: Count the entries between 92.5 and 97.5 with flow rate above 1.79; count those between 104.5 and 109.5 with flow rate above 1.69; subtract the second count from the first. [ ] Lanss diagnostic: -5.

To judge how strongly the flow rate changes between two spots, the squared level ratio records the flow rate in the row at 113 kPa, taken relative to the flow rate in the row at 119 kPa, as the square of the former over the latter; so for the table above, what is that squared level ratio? 1.04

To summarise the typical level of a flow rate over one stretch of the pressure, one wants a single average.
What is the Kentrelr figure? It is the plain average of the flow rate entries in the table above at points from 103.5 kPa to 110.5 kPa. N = 1.79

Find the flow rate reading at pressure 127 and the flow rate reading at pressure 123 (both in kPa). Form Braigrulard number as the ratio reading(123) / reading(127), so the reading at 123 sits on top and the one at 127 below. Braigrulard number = 0.95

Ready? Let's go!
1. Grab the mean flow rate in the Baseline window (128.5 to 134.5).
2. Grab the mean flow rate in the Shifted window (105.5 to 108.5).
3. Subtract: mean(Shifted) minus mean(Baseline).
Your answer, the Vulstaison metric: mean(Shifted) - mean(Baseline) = 0.16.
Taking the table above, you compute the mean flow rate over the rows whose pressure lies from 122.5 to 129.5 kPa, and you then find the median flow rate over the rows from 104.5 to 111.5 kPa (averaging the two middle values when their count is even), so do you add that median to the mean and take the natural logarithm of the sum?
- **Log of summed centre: 1.25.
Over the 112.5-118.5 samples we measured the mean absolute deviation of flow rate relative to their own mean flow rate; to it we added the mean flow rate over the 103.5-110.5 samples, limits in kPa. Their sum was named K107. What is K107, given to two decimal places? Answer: 1.82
